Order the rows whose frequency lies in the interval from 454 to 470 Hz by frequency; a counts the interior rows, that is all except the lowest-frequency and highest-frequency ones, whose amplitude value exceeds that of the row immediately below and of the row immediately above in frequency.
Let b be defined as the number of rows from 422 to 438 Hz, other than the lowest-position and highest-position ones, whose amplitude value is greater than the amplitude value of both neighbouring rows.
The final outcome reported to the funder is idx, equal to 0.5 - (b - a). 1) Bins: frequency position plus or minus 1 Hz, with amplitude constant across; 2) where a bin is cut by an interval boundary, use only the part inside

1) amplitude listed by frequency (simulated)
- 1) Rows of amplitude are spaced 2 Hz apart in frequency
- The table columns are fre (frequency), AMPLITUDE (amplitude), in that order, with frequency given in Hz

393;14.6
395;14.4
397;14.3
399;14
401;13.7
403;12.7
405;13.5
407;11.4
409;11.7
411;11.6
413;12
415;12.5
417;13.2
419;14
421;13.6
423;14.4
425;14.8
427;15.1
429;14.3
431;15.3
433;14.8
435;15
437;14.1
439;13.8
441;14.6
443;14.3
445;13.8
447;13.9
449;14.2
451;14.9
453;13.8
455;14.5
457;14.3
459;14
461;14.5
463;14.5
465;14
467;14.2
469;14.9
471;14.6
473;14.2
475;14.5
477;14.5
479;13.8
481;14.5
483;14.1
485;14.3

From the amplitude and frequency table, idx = -2.5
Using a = 0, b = 3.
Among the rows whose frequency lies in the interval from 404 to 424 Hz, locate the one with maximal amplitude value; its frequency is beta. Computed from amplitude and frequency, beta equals 423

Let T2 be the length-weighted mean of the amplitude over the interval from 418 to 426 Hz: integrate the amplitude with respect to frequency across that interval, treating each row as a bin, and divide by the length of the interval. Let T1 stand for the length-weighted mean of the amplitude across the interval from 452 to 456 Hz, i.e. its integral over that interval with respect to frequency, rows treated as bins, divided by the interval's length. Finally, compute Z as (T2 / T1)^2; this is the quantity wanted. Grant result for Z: 1.01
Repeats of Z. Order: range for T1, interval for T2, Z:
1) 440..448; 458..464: 1.03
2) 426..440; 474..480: 0.95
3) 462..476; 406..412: 0.64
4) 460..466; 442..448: 0.95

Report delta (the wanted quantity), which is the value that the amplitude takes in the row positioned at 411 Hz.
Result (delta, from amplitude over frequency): 11.6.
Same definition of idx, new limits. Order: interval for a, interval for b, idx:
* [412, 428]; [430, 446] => -0.5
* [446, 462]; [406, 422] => 0.5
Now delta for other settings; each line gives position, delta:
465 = 14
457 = 14.3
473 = 14.2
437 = 14.1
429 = 14.3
